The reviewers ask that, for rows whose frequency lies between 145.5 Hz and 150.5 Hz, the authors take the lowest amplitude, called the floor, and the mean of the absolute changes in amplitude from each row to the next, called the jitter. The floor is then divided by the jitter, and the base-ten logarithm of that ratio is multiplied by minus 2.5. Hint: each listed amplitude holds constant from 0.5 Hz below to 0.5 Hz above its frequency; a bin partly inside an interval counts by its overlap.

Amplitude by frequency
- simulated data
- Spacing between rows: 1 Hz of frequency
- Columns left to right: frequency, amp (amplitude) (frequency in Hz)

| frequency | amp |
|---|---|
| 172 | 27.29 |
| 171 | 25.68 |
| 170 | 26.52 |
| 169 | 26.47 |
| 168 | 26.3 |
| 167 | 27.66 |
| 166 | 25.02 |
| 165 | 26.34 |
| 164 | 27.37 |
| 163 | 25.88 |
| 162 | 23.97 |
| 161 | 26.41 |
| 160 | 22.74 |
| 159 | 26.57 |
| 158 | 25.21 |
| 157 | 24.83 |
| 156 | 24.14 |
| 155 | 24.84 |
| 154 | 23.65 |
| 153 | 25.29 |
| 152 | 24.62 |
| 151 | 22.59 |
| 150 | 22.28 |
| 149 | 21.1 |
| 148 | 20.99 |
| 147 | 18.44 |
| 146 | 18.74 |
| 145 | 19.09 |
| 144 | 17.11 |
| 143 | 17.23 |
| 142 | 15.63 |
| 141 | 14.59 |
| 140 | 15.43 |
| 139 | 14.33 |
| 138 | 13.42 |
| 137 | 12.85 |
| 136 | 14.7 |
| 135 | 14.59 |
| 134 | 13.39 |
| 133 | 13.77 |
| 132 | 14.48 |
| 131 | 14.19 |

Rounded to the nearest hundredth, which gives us -3.13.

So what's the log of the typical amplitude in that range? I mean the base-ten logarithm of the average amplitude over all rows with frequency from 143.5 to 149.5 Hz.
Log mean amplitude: 1.28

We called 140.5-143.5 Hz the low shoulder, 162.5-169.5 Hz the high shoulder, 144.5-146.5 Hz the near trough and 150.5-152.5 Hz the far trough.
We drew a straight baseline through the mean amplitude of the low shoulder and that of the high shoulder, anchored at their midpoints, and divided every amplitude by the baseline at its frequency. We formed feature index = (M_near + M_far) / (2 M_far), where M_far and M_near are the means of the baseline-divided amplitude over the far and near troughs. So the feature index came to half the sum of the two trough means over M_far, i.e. 0.96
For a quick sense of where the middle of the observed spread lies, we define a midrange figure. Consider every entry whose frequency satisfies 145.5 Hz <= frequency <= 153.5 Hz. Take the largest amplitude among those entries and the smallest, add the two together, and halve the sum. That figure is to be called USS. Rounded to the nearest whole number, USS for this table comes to 22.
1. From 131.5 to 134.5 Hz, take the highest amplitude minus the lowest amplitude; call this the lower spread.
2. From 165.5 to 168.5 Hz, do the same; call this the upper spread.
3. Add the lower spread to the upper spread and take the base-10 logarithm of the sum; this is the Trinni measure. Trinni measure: 0.572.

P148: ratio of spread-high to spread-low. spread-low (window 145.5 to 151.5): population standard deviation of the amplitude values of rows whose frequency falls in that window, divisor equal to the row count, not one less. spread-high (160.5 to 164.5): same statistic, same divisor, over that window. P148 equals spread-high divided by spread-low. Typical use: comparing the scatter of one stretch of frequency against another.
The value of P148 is 0.78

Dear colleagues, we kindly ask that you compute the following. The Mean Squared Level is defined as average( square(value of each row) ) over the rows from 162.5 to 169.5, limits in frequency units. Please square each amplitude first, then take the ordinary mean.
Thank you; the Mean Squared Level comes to 699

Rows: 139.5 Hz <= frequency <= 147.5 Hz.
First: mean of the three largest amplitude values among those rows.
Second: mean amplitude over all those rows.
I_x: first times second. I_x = 319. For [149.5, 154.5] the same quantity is 581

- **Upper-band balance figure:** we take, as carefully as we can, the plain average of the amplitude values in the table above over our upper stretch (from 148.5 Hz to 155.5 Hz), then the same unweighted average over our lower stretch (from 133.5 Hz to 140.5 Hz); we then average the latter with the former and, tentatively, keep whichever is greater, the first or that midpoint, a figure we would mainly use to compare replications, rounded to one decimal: 23.5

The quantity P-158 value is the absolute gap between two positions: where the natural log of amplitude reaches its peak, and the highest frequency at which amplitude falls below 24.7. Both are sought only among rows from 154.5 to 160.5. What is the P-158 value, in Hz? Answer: 1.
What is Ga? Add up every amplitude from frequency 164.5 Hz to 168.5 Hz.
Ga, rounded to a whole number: 105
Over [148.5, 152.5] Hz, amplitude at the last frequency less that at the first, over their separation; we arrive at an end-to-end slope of 1.2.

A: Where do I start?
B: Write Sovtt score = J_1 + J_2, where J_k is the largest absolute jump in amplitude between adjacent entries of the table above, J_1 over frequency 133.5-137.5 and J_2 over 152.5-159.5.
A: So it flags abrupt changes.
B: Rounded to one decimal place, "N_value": 3.5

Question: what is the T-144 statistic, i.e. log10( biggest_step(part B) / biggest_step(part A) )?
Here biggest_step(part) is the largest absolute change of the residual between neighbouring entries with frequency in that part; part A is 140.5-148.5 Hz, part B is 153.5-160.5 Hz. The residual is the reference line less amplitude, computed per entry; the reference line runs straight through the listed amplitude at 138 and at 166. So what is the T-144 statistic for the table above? 0.30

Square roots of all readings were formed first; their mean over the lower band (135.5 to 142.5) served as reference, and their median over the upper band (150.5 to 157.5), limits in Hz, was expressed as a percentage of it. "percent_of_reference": 131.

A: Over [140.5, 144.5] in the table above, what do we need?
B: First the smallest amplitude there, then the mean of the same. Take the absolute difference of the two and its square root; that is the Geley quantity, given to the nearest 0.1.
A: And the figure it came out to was 1.2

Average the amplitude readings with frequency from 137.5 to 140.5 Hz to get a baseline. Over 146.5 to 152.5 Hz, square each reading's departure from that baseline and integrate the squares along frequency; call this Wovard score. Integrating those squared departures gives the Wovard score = 339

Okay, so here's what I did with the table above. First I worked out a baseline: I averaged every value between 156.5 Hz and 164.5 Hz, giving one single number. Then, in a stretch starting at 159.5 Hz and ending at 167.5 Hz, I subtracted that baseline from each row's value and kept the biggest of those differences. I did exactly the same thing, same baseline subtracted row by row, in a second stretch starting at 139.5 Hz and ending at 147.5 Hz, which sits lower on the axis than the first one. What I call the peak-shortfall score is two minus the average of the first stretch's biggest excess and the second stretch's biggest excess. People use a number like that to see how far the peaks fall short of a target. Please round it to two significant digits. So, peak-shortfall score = 4.0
